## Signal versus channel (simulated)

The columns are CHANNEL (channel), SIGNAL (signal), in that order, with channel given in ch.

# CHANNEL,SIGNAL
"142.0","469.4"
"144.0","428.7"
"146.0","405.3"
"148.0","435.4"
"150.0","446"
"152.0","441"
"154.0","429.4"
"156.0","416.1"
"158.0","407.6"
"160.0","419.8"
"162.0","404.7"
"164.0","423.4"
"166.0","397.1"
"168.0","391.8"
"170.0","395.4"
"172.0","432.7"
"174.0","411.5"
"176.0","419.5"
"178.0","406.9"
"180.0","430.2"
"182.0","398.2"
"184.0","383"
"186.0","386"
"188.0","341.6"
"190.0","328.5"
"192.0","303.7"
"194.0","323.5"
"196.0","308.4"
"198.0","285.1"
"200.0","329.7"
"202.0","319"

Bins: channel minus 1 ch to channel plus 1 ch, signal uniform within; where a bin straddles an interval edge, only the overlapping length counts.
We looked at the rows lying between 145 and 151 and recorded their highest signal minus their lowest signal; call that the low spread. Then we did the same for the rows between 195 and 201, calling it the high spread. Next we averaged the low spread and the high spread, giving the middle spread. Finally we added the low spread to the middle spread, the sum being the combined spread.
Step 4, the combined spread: 83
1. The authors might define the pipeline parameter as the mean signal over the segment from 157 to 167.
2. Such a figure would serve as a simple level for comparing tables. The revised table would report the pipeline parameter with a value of 411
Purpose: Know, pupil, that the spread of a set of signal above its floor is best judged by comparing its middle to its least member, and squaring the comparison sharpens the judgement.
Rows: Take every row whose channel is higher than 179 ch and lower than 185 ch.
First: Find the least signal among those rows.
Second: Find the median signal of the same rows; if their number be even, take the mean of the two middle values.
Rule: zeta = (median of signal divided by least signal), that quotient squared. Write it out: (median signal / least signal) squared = 1.08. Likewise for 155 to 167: 1.08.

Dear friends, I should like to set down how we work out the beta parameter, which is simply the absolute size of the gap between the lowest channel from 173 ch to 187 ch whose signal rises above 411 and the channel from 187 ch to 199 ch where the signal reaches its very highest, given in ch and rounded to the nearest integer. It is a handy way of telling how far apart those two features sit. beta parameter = 14 ch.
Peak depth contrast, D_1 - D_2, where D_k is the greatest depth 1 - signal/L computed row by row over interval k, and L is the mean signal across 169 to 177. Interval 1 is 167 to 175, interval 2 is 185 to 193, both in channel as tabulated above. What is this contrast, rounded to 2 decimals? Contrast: -0.21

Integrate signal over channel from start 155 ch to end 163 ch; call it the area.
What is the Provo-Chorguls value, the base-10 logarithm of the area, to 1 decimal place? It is 3.5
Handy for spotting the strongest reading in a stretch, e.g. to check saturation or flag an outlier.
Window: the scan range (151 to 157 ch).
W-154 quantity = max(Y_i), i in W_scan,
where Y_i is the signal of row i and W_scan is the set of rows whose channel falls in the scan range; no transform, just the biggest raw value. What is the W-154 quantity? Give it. 441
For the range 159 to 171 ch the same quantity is 423.4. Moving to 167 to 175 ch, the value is 432.7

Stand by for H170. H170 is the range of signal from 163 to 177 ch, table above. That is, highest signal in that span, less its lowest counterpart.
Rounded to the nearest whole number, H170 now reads 41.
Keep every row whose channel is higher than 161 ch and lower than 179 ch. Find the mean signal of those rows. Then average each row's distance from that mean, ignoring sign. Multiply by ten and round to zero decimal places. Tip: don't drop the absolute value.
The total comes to 112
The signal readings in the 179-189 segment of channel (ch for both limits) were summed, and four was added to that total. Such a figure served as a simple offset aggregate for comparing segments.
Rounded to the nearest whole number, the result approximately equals 1943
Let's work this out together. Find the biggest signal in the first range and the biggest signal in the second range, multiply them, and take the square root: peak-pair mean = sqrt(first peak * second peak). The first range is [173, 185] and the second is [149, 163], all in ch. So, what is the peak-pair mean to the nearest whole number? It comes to 438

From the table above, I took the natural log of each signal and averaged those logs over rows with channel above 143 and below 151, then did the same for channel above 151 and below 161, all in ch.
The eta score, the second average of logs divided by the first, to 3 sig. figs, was 0.998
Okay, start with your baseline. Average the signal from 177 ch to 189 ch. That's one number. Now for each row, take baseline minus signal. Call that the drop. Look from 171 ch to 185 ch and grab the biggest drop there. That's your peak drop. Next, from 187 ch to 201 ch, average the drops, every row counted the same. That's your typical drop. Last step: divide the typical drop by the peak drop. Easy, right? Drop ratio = 9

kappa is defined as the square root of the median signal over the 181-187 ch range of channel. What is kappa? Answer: 19.6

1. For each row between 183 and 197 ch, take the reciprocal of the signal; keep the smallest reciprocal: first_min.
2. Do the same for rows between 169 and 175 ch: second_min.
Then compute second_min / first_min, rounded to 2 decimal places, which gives 0.89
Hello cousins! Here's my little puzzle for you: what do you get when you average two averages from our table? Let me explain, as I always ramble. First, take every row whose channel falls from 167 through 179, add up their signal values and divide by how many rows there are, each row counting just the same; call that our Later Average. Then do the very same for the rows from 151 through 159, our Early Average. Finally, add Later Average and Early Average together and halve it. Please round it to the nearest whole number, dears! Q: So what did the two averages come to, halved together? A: 417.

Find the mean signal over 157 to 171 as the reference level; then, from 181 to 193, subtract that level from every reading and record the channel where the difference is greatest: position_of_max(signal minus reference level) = 182.0 ch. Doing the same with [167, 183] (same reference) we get 172.0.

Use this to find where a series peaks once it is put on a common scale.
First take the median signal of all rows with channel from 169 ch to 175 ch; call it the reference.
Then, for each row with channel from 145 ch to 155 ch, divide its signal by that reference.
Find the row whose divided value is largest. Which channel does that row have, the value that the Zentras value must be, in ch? 150.0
